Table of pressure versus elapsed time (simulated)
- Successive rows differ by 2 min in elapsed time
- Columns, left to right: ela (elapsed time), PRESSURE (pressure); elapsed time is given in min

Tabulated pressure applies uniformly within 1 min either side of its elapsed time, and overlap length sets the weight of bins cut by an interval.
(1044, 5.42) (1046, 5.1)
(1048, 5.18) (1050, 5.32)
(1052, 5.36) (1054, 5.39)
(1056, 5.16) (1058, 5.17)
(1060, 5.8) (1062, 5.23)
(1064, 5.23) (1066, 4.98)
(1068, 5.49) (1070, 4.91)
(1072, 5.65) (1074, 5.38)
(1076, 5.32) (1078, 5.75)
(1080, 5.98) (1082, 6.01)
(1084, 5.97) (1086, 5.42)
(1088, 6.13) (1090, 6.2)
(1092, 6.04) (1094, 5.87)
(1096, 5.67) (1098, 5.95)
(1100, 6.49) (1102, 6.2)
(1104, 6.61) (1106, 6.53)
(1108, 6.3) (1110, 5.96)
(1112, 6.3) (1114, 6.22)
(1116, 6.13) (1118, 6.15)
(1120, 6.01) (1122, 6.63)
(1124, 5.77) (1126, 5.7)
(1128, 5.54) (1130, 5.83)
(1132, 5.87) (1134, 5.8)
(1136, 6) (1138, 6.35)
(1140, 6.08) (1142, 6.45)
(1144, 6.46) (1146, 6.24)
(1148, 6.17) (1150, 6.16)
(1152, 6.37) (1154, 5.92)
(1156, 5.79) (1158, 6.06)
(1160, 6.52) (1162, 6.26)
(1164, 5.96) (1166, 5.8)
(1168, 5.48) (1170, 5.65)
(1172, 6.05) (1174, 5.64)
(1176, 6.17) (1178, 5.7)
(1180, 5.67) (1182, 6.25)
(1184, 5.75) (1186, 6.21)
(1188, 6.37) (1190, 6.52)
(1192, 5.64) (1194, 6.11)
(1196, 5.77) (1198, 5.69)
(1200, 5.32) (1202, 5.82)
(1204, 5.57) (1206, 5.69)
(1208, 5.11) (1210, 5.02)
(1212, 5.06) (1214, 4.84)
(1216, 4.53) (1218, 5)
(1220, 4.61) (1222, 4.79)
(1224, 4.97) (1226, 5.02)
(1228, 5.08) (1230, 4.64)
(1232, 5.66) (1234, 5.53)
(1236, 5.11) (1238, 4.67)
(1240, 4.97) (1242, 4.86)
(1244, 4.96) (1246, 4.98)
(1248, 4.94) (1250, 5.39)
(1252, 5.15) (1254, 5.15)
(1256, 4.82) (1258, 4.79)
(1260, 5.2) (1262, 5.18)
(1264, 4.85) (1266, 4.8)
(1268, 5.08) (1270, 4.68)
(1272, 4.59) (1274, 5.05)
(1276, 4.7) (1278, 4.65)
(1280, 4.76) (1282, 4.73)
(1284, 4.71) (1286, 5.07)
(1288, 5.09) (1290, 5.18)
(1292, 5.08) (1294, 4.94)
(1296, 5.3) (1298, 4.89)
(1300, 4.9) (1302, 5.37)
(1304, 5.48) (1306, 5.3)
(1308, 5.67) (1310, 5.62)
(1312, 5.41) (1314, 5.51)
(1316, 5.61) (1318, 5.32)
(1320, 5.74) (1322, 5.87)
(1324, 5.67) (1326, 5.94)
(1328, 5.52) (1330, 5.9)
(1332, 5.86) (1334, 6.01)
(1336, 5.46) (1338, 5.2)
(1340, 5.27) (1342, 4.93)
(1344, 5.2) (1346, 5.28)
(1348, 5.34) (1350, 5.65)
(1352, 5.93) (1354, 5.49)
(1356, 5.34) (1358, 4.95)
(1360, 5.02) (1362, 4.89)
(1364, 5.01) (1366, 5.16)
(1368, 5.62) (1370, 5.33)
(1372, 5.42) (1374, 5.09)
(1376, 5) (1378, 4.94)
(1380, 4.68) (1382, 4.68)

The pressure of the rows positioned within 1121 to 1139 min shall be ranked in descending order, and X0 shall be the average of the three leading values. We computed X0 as 6.3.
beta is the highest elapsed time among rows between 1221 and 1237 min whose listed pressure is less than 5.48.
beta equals 1236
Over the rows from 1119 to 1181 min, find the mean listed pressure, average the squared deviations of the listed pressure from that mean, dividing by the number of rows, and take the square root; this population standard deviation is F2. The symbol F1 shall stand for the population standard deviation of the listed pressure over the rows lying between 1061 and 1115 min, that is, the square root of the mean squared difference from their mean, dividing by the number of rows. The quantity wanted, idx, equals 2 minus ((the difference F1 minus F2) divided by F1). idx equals 1.7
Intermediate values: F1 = 0.46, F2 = 0.301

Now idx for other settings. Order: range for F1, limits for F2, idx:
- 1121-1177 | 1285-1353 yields 2.1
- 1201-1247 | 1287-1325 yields 1.8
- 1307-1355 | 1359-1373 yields 1.9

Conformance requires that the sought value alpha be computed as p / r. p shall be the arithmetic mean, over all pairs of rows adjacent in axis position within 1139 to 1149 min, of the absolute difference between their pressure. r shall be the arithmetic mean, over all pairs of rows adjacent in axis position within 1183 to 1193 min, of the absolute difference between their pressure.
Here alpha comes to 0.4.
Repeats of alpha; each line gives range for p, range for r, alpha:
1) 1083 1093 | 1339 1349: 2.0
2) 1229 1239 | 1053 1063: 1.4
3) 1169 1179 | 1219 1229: 3.9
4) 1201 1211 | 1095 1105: 0.7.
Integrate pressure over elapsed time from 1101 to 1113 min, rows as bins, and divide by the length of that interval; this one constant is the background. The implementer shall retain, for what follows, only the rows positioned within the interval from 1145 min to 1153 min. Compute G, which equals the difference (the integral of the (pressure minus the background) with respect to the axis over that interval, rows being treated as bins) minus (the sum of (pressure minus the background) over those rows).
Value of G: -0.3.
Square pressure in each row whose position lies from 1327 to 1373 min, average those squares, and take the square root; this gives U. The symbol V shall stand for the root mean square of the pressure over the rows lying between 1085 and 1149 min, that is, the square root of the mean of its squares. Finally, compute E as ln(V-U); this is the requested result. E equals -0.3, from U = 5.39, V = 6.10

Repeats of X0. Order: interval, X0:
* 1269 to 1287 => 5.0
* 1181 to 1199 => 6.4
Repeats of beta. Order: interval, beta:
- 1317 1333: 1318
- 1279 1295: 1294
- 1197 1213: 1212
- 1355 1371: 1370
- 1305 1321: 1318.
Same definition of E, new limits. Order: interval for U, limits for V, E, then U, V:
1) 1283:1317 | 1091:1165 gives -0.1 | 5.25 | 6.12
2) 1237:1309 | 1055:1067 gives -1.3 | 5.00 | 5.27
